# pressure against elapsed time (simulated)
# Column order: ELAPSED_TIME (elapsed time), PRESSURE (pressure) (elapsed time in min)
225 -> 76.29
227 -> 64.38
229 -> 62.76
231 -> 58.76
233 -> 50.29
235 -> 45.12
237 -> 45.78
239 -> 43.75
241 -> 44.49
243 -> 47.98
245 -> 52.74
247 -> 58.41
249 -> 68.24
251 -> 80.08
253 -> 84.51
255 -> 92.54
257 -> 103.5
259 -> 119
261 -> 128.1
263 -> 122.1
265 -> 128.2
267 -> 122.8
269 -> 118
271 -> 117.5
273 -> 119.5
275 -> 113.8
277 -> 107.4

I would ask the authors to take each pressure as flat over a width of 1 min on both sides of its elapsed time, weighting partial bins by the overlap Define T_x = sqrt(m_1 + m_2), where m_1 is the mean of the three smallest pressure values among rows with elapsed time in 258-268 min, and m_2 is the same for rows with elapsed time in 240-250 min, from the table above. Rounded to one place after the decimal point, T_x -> 13.0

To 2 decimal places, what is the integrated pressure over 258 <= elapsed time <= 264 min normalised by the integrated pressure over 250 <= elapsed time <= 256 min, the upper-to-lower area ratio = 1.44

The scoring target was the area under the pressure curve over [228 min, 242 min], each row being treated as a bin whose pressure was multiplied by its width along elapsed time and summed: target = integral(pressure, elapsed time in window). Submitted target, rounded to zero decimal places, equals 702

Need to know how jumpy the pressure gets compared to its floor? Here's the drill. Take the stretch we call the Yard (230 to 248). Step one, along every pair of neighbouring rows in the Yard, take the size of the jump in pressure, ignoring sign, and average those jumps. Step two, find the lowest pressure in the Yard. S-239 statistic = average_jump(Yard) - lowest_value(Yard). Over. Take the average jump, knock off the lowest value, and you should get -40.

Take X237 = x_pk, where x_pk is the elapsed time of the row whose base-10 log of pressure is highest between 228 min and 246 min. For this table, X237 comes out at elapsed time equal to 229 min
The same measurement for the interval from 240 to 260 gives 259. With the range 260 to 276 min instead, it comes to 265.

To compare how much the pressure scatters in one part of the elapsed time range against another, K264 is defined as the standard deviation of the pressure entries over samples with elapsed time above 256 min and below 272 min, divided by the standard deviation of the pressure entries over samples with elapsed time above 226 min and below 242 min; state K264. 0.9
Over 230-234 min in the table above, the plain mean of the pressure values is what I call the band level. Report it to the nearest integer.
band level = 55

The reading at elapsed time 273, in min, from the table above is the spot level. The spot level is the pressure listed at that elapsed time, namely 119.5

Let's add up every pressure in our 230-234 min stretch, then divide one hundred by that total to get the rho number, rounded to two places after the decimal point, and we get 0.92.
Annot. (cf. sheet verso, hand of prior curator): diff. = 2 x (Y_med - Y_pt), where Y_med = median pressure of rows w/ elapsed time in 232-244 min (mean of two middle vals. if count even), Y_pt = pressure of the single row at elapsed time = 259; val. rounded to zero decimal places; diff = -147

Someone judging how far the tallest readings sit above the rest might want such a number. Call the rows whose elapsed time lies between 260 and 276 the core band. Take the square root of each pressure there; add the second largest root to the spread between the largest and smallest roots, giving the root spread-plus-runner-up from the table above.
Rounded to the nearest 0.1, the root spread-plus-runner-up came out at 12.0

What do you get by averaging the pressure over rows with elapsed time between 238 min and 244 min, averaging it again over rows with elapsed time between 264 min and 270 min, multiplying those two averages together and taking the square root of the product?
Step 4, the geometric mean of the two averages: 75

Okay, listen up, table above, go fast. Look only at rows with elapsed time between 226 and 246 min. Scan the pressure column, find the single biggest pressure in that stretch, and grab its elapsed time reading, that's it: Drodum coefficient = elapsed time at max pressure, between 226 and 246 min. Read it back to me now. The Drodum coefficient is 227 min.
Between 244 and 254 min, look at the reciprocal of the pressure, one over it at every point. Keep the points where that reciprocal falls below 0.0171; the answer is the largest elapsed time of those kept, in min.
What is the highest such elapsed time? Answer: 253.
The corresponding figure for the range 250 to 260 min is 259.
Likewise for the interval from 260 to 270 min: 269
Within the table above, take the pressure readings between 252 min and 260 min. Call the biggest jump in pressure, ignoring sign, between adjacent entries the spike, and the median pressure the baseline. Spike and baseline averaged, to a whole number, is 57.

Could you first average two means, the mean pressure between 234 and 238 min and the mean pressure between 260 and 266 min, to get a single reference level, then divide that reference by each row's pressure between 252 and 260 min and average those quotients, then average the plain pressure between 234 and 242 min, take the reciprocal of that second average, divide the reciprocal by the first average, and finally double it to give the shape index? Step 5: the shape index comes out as 0.051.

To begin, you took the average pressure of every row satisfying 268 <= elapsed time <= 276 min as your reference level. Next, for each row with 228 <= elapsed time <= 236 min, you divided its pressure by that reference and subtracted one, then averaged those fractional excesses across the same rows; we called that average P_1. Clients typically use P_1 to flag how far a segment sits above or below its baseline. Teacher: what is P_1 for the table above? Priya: -0.54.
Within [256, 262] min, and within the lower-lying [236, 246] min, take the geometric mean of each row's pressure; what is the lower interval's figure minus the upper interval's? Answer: -70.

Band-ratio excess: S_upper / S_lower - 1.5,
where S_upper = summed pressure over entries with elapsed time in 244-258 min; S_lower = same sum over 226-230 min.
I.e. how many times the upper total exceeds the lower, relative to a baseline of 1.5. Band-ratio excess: 2.7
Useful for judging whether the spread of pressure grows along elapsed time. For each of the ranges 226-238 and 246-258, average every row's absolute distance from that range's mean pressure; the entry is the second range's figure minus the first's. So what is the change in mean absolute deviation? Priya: 5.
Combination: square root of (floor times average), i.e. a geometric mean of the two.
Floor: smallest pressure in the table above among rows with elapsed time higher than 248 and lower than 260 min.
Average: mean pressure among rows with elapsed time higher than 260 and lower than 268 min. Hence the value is 92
